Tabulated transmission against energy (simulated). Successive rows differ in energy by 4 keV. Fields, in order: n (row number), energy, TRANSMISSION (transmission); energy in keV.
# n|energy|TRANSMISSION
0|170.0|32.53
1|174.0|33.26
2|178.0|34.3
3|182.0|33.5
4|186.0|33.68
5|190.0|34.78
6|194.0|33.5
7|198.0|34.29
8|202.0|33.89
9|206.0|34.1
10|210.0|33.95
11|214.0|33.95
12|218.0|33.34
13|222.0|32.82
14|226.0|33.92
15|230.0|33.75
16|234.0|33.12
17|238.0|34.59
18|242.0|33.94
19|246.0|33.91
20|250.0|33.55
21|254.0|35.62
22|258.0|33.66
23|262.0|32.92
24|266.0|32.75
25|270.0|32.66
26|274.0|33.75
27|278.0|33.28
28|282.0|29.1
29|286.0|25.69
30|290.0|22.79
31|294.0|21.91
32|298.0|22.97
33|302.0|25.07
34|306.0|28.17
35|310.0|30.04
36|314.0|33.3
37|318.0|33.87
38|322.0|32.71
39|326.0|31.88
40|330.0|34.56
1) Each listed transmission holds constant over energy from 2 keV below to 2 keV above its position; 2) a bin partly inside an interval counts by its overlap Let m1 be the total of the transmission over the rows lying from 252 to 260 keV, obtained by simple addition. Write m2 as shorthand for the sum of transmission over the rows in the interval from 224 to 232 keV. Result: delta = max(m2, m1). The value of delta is 69.3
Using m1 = 69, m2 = 67.7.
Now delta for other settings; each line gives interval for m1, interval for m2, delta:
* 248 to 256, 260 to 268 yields 69.2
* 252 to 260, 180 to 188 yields 69.3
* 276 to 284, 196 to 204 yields 68.2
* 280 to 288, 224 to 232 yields 67.7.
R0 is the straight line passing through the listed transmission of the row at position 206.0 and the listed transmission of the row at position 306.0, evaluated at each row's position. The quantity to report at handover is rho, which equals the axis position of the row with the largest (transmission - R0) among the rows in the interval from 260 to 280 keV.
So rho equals 274.0 keV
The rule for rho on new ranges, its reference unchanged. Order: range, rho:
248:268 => 254.0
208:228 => 226.0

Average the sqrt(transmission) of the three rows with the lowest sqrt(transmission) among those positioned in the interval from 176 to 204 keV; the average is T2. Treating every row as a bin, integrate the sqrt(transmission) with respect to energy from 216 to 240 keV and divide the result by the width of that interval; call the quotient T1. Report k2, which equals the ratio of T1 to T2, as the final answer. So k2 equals 1.00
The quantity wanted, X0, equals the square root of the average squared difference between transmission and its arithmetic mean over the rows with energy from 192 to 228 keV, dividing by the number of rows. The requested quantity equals 0.4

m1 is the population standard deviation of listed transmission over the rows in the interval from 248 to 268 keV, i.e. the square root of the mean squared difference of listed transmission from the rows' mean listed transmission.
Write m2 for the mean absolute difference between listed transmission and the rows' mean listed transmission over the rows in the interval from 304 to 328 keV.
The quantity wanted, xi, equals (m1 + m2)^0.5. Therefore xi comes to 1.7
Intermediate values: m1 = 1.02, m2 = 1.7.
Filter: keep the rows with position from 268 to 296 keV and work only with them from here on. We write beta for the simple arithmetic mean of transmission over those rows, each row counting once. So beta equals 28.5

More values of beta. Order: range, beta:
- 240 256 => 34.3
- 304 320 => 31.3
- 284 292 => 24.2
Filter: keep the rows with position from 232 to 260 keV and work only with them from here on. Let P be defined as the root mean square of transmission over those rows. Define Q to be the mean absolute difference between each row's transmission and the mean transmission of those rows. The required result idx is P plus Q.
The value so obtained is 34.7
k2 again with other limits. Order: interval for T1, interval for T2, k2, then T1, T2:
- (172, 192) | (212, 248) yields 1.01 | 5.82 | 5.75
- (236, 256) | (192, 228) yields 1.02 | 5.86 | 5.76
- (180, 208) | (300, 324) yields 1.11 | 5.83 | 5.27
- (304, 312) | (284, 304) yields 1.14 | 5.39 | 4.75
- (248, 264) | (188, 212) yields 1.00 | 5.82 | 5.81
